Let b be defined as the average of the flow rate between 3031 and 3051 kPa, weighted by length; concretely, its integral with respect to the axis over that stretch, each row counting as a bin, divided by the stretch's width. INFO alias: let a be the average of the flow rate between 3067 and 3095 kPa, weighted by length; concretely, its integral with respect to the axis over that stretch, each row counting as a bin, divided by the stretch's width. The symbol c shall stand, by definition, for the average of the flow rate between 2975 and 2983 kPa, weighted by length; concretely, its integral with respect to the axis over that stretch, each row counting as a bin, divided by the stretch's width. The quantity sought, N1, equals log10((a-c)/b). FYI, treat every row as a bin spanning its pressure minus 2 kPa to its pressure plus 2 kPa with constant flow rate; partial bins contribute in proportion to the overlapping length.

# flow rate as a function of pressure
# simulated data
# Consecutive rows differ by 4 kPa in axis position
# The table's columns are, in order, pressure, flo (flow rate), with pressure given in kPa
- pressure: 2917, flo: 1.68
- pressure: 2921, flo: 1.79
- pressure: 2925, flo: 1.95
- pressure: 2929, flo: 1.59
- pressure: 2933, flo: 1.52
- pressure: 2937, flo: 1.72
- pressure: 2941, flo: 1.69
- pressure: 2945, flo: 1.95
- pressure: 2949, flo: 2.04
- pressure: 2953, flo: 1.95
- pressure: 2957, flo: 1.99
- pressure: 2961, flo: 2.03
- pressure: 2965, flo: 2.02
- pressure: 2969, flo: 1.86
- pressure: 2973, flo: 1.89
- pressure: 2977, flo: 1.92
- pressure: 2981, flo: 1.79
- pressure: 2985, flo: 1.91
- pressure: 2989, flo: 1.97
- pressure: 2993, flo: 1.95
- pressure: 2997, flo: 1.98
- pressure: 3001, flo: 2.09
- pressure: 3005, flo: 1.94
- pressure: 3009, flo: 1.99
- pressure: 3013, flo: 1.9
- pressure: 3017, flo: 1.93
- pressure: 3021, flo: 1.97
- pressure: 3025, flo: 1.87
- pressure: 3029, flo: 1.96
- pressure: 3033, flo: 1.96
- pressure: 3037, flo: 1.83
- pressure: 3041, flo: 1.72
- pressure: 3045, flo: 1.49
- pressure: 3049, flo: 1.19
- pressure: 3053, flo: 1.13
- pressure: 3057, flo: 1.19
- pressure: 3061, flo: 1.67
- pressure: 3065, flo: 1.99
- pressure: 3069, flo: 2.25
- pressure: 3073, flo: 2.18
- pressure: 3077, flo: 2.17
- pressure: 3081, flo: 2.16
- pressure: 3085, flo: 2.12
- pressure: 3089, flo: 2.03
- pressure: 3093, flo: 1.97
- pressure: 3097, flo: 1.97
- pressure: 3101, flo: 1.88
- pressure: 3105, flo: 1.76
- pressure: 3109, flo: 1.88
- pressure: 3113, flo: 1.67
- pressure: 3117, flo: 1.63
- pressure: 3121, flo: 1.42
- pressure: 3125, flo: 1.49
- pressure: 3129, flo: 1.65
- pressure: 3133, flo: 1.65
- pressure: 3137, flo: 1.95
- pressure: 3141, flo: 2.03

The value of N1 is -0.78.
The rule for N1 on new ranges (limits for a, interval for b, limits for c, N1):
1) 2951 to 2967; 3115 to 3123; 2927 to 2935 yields -0.54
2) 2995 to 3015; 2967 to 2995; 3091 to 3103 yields -1.68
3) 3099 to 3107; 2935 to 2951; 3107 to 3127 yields -0.96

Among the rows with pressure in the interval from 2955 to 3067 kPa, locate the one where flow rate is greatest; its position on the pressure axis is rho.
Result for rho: 3001 kPa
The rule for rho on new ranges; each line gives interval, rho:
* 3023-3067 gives 3065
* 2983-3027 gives 3001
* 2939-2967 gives 2949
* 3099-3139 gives 3137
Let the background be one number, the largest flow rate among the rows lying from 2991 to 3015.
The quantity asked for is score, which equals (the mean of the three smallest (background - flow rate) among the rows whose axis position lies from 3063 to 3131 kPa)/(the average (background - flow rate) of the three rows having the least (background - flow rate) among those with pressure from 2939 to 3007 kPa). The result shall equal -3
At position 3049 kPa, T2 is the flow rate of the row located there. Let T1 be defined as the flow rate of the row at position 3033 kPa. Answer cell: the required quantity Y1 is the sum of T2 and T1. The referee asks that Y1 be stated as 3.15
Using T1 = 1.96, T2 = 1.19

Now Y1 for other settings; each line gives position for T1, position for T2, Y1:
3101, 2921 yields 3.67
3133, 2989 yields 3.62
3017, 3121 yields 3.35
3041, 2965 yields 3.74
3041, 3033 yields 3.68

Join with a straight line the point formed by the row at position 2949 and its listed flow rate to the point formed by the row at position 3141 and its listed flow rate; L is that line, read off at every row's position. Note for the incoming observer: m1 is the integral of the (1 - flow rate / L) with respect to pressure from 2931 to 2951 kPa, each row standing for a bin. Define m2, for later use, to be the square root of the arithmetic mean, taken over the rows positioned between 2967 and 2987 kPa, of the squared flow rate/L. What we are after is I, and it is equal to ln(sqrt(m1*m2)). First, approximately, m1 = 3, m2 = 0.92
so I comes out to 0.4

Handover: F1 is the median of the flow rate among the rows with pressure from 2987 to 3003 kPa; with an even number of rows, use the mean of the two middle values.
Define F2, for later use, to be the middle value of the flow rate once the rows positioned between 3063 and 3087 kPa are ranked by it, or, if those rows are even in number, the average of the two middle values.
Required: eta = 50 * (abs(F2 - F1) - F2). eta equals -99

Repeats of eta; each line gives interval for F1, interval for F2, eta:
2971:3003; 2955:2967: -97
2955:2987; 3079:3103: -96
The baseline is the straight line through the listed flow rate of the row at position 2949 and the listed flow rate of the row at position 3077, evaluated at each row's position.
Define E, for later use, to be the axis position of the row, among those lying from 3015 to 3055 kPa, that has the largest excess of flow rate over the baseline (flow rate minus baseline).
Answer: 3021 kPa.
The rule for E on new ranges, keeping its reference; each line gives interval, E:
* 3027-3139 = 3069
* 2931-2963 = 2949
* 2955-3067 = 3001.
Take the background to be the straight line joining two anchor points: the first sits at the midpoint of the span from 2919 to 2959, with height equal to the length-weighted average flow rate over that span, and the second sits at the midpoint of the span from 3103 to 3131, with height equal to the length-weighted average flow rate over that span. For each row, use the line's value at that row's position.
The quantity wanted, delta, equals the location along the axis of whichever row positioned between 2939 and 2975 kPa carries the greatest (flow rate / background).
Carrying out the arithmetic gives 2961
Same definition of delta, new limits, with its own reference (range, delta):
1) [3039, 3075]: 3069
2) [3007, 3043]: 3009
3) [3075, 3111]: 3077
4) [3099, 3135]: 3109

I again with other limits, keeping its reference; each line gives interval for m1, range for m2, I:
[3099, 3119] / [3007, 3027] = 0.5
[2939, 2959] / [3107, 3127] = 0.0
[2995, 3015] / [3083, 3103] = -0.3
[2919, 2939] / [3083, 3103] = 0.6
